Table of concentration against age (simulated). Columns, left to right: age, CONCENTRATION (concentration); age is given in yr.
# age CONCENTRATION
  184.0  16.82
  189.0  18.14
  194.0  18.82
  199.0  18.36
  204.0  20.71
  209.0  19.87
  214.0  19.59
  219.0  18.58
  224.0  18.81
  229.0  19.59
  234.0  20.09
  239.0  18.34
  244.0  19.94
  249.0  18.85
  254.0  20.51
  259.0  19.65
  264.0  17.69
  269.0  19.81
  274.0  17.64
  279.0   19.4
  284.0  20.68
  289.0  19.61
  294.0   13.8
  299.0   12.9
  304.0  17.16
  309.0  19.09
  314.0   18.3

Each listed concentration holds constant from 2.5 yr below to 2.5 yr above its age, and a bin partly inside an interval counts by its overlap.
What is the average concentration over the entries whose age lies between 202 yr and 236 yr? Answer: 19.6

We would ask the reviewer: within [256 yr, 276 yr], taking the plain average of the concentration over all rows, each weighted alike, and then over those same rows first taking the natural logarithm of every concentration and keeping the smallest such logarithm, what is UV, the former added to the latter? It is 21.6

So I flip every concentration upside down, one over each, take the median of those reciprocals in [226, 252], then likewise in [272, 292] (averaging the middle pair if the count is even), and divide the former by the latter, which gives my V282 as 1.00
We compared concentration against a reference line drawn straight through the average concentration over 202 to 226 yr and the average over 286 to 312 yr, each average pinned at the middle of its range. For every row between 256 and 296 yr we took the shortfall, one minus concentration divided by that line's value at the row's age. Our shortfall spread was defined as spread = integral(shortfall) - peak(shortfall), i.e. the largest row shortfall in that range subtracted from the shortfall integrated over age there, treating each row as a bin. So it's -3.0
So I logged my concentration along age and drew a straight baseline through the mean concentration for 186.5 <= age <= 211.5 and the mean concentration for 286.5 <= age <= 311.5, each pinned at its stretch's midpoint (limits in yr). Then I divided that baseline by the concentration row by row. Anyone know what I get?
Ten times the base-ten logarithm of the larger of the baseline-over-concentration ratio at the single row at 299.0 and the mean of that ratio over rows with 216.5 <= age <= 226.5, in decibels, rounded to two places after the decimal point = 1.07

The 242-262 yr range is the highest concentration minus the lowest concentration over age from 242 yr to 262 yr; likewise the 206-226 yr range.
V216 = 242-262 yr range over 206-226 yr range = 1.3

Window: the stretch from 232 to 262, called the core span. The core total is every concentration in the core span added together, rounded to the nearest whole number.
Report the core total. 117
